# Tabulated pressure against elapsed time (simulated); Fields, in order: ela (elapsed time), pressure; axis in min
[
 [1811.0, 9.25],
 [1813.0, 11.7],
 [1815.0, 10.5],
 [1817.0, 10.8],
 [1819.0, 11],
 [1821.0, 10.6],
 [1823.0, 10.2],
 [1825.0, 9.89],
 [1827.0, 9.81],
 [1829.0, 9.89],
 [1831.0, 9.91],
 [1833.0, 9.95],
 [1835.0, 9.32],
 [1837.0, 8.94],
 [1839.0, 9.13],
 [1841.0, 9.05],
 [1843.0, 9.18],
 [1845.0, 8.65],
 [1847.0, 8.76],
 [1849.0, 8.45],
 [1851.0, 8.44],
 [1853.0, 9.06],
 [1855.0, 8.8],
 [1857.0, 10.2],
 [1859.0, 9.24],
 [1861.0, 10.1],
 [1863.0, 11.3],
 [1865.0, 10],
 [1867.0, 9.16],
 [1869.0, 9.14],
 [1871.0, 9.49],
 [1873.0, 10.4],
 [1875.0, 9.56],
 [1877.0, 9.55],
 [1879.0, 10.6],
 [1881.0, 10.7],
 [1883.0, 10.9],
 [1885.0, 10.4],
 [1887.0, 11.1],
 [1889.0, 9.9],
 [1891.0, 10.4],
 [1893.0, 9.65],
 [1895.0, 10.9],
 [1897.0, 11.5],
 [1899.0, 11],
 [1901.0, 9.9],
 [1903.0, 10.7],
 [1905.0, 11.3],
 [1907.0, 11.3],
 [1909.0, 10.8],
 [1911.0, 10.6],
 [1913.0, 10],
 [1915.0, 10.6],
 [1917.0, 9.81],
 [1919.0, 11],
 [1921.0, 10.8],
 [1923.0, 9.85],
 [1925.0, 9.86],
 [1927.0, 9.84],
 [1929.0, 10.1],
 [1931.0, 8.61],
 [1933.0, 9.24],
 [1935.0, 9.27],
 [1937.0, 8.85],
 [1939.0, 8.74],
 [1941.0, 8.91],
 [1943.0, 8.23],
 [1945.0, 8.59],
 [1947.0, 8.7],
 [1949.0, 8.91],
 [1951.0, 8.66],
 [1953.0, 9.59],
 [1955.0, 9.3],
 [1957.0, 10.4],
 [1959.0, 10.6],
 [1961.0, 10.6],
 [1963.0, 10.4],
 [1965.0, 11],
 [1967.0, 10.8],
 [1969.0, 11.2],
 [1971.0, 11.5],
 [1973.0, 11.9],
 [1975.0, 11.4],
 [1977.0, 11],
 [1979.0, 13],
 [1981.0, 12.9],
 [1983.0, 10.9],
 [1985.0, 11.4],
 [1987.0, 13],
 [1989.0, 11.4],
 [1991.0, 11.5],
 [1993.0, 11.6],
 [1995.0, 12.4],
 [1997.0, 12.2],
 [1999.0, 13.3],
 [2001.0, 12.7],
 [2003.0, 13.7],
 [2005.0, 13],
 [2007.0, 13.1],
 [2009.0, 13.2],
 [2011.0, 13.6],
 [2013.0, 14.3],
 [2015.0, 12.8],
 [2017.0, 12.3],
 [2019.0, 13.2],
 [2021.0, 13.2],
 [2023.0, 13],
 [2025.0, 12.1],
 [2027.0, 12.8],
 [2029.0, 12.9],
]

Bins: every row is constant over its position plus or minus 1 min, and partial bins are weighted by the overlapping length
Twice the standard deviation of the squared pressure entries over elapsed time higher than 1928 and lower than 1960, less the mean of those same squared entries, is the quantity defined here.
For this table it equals -59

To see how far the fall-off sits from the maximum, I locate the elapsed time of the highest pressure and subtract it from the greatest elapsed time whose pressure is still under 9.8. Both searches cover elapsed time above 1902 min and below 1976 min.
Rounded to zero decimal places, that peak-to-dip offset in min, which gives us -18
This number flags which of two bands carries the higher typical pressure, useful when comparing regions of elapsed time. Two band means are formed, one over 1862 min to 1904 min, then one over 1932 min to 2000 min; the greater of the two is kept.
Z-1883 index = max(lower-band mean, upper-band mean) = 10.6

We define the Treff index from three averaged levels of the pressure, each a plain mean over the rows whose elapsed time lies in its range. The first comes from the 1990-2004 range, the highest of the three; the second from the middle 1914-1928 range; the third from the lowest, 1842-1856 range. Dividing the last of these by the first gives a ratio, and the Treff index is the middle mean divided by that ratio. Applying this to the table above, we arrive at 15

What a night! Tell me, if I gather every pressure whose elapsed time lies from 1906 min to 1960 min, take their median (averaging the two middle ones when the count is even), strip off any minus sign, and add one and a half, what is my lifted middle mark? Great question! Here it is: 11.3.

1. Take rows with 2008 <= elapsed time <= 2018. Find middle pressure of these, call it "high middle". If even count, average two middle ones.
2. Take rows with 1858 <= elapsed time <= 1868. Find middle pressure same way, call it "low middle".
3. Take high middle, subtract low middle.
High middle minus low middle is 3.2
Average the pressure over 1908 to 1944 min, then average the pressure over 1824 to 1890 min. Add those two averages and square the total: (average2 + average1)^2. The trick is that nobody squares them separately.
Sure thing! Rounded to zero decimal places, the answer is 376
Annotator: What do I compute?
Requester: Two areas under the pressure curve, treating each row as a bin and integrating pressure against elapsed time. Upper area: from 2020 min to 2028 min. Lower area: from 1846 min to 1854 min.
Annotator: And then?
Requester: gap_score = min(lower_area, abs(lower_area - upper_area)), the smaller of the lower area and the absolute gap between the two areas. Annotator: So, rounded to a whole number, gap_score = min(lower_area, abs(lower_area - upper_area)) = 33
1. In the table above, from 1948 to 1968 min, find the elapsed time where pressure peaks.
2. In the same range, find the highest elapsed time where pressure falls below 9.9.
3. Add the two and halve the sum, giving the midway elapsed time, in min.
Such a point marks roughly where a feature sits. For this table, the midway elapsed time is 1960 min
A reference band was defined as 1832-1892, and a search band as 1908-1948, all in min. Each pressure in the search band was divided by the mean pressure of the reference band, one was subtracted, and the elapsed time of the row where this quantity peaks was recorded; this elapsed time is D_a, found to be 1919.0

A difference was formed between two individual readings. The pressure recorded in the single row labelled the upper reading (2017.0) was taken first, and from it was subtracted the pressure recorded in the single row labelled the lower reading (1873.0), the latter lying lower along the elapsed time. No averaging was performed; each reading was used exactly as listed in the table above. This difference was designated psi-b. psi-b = 1.9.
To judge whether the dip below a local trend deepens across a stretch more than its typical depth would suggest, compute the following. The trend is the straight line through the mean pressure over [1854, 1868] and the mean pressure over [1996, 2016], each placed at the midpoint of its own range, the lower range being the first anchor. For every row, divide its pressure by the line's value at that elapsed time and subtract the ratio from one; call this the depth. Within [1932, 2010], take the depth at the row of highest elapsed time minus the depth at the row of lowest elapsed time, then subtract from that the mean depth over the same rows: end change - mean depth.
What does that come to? -0.31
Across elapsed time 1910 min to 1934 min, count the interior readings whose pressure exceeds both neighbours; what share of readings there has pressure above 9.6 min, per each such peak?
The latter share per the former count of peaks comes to 0.21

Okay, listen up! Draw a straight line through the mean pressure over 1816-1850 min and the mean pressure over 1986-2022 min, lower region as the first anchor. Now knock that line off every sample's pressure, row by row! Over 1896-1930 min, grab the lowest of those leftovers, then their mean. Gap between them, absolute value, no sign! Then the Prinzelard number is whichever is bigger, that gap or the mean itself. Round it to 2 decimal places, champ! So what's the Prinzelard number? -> 0.95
